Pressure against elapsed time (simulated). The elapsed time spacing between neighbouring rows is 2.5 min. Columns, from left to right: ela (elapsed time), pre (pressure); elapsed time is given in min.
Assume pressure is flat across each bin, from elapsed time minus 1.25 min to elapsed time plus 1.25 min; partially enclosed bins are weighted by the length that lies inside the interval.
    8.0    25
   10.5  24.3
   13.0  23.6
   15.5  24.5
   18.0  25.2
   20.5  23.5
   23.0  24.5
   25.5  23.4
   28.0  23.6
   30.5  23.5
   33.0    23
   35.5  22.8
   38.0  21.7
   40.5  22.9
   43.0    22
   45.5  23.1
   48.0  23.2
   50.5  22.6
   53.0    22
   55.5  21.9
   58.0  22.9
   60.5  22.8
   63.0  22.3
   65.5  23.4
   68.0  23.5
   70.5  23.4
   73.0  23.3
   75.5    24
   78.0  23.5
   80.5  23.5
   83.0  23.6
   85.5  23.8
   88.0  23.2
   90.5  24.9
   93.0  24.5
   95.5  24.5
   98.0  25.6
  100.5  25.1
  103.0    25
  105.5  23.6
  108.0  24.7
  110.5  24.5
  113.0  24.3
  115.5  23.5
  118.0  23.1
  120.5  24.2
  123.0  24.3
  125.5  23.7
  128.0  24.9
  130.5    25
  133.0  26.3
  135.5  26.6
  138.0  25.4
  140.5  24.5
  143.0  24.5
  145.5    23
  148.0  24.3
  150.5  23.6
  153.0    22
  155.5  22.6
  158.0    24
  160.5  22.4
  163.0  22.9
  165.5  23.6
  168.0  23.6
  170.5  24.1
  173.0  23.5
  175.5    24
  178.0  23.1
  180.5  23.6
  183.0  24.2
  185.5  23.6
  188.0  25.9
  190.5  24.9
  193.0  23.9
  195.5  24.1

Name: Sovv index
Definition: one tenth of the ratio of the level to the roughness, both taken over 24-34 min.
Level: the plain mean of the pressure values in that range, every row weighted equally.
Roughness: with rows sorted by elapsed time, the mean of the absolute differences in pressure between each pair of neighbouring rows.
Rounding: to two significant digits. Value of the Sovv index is 8.8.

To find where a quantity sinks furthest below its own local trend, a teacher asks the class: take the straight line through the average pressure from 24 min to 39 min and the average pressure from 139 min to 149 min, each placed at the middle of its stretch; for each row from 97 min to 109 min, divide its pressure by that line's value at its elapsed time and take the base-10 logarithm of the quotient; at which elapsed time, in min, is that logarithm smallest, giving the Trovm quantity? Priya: 105.5 min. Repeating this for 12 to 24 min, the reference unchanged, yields 20.5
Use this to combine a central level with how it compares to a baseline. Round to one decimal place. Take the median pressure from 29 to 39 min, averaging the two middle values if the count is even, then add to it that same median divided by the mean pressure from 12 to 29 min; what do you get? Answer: 23.9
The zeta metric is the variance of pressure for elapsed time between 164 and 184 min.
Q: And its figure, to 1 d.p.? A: 0.1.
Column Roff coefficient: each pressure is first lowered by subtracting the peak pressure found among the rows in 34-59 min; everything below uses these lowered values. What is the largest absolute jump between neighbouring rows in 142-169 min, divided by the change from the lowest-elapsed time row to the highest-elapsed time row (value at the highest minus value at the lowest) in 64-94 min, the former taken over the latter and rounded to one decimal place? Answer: 1.5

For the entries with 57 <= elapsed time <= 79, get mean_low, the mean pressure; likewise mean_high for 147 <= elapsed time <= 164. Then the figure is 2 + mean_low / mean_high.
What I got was 3.01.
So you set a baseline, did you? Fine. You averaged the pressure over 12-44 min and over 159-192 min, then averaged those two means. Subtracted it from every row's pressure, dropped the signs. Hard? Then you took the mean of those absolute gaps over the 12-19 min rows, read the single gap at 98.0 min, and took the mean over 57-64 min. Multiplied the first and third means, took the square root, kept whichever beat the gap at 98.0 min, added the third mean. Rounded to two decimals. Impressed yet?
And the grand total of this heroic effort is 2.93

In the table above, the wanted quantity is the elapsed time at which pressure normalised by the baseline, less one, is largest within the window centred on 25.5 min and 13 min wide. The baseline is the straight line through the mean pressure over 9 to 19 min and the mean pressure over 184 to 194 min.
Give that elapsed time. 23.0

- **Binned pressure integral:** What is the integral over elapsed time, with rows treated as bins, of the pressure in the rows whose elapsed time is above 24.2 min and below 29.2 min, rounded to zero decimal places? 118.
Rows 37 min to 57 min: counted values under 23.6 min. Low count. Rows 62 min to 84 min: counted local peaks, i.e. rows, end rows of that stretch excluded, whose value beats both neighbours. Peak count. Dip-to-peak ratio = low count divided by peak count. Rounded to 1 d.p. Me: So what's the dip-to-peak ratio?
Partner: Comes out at 4.0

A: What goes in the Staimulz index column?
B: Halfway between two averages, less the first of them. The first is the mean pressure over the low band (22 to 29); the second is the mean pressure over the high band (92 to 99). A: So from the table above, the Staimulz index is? 0.52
